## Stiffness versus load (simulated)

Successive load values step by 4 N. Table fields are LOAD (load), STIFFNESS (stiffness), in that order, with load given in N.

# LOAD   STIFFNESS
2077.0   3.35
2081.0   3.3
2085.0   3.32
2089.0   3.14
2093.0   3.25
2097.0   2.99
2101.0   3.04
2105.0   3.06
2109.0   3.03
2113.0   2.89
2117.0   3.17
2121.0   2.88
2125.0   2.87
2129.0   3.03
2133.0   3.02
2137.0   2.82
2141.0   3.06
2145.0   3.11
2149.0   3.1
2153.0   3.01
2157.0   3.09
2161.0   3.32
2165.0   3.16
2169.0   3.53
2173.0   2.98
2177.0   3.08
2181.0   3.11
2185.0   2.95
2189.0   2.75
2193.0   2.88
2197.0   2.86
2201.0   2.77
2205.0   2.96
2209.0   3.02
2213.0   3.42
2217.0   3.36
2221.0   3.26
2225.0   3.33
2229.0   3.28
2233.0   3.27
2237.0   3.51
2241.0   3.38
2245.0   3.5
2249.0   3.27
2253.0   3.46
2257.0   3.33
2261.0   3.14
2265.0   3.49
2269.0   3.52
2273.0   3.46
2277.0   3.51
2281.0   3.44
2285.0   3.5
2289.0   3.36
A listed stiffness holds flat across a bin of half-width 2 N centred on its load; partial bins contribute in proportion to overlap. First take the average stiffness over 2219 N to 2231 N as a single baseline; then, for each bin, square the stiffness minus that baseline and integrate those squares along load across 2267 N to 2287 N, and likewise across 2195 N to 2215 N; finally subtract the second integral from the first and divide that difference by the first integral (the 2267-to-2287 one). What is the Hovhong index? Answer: -2.3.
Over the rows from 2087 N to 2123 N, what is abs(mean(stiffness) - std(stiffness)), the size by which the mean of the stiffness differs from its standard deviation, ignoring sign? 2.93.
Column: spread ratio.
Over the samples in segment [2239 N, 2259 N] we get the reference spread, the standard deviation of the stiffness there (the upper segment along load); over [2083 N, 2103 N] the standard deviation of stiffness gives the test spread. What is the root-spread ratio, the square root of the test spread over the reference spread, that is 1.22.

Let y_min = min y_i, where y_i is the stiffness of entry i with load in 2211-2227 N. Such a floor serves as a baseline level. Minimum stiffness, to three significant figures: 3.26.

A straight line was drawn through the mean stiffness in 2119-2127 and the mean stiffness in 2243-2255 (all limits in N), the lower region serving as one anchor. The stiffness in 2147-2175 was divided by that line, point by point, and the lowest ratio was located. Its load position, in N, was 2173.0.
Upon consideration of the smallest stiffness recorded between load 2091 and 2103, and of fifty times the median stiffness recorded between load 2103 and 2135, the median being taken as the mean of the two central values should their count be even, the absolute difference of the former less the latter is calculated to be 148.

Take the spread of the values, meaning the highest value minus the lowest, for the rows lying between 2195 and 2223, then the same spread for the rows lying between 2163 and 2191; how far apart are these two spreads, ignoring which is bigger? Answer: 0.13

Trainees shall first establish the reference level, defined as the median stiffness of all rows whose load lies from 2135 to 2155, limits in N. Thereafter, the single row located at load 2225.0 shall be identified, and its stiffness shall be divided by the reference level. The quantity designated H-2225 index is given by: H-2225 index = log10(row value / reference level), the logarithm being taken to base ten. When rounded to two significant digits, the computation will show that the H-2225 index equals 0.037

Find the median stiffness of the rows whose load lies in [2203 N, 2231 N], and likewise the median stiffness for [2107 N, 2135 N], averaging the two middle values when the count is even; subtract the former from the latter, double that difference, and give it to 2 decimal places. -0.52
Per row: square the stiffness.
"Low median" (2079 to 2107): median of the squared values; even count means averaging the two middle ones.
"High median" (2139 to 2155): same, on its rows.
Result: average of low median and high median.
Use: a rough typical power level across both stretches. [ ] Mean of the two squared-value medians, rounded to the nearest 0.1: 9.7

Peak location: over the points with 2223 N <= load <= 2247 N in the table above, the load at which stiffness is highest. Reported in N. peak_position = 2237.0 N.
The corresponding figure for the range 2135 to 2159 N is 2145.0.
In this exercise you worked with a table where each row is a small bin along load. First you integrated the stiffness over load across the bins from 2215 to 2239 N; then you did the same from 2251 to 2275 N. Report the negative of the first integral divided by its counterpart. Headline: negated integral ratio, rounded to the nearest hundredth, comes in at -0.98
